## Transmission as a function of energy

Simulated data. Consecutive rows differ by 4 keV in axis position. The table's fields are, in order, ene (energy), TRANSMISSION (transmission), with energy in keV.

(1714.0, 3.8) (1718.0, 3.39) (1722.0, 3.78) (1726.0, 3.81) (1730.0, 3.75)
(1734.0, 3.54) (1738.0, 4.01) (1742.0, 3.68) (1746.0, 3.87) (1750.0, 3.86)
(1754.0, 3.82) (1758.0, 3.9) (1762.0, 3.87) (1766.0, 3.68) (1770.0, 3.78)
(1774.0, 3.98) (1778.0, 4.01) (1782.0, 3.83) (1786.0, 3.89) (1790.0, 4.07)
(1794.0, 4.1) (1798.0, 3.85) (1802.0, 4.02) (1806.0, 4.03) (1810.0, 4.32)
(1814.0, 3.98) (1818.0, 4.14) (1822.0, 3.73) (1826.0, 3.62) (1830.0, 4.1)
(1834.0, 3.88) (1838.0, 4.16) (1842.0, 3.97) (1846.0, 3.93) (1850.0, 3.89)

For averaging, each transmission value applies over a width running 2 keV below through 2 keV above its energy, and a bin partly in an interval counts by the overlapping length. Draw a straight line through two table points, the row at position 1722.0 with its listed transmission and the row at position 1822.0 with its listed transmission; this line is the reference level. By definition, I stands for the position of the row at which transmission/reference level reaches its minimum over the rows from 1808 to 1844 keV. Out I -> 1826.0 keV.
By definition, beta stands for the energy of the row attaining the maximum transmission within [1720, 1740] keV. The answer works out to 1738.0 keV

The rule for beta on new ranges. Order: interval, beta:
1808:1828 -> 1810.0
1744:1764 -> 1758.0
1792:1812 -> 1810.0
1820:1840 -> 1838.0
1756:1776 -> 1774.0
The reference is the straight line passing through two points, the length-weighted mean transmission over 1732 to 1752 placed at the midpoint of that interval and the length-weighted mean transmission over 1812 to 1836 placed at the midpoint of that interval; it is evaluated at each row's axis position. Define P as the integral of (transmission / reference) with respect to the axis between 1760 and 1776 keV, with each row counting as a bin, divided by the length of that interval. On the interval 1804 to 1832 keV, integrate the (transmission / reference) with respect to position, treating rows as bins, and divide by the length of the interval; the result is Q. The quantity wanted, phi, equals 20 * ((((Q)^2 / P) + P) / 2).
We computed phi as 20.5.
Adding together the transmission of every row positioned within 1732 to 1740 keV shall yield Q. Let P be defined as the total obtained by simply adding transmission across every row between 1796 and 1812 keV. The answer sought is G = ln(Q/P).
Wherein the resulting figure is -0.8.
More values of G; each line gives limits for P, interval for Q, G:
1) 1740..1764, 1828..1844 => -0.4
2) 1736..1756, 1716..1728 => -0.6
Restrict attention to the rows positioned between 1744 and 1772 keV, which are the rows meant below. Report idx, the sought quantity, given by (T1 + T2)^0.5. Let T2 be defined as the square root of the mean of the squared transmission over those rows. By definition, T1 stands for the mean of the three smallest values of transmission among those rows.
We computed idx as 2.75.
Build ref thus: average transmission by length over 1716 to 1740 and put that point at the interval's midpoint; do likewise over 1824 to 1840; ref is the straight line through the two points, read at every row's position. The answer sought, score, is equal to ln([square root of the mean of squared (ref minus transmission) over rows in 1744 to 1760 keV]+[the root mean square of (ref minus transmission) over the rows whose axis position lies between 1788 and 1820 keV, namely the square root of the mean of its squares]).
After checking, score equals -1.13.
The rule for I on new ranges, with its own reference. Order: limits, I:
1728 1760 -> 1734.0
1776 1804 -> 1782.0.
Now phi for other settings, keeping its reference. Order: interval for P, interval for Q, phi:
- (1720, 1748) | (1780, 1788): 20.0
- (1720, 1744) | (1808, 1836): 20.3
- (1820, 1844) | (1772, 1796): 20.7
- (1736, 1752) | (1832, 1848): 20.3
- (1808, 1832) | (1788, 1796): 21.2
